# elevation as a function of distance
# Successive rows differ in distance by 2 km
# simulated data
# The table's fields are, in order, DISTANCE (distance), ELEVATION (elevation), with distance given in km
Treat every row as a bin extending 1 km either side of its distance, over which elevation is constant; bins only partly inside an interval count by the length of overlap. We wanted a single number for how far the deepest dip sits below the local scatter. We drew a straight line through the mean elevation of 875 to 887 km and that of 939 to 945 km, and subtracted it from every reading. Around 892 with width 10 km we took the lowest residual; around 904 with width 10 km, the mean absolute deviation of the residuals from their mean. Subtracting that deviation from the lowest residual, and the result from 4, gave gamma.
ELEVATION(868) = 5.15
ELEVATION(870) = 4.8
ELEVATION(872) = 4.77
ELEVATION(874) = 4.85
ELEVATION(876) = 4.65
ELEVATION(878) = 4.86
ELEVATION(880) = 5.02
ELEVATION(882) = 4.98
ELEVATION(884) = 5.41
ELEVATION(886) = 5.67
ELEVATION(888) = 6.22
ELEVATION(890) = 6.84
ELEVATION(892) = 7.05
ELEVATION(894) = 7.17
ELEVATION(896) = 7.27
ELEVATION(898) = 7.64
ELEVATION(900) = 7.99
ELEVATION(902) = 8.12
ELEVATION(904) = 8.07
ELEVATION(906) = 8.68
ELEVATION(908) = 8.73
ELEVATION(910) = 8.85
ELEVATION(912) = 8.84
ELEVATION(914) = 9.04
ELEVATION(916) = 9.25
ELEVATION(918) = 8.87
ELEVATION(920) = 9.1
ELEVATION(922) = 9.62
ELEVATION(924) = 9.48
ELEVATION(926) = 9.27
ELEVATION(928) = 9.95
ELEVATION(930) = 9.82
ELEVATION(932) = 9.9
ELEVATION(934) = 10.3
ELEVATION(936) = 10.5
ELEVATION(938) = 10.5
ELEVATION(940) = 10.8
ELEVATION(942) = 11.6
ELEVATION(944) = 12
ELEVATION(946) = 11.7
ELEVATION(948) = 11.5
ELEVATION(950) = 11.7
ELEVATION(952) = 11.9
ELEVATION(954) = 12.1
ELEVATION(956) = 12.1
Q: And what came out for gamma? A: 3.71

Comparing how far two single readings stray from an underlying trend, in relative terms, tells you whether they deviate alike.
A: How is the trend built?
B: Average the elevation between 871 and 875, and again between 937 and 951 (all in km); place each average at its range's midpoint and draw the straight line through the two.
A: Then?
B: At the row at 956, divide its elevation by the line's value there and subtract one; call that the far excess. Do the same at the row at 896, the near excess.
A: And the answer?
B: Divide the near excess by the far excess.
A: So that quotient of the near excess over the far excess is -1.4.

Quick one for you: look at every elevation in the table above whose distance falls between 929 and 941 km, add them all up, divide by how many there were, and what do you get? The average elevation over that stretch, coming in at 10.3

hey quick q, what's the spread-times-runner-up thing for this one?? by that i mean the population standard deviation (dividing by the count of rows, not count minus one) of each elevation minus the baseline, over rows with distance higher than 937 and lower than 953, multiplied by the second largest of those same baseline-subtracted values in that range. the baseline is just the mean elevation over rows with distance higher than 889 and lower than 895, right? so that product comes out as 2.4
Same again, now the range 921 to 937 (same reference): 1.3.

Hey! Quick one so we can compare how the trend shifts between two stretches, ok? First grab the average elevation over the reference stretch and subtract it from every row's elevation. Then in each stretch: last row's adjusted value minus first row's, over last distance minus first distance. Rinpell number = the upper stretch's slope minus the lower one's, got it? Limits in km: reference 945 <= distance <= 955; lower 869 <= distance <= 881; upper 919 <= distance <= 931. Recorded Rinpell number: 0.050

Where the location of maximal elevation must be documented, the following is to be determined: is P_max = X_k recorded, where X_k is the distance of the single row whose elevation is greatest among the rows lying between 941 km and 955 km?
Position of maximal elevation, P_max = 954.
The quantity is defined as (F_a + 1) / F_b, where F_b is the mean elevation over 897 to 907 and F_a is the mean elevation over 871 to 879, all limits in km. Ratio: 0.71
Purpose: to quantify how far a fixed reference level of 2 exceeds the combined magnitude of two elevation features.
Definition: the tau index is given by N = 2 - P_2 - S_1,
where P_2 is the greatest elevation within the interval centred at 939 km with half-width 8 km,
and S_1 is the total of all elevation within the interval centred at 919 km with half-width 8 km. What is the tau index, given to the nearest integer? -83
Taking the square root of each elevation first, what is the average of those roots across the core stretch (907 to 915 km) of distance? 2.98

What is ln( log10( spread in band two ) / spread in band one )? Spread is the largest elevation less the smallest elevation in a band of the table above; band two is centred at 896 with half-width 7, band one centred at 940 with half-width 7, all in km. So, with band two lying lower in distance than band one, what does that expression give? -2.8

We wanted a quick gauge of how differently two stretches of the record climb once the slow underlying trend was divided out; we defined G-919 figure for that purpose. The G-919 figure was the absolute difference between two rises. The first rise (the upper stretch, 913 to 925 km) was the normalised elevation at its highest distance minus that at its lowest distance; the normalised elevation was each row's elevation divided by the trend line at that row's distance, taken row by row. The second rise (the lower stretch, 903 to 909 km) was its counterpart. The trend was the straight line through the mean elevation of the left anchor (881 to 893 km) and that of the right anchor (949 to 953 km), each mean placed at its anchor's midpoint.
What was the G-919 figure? 0.091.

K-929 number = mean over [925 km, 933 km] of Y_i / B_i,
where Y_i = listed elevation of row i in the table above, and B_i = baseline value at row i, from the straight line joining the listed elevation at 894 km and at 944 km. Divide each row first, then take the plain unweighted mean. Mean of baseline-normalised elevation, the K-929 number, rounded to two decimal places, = 0.92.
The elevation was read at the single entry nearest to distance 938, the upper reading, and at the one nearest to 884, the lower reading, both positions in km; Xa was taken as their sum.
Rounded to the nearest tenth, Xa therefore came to 15.9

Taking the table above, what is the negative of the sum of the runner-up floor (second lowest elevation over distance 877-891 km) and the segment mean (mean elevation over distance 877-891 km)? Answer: -10.6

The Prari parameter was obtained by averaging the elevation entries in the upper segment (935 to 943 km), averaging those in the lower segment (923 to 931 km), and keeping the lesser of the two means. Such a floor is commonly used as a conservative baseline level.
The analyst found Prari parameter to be 10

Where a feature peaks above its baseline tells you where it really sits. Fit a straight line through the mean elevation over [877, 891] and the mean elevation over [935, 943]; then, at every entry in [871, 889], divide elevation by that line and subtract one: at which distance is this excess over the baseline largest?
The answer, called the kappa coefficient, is 872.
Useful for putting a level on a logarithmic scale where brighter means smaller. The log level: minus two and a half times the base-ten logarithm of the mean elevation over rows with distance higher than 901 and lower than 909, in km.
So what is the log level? -2.3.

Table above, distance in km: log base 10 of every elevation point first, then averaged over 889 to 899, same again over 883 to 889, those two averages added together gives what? 1.62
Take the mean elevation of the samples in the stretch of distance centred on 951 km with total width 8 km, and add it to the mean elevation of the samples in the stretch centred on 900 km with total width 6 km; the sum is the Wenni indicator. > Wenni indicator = 20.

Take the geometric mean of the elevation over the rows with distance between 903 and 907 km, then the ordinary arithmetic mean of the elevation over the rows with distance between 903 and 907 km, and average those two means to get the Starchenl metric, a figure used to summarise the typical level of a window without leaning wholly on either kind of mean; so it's 8.4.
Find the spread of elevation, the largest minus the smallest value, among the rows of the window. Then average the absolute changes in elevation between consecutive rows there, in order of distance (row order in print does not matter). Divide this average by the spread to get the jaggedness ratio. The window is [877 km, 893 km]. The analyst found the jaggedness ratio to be 0.148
